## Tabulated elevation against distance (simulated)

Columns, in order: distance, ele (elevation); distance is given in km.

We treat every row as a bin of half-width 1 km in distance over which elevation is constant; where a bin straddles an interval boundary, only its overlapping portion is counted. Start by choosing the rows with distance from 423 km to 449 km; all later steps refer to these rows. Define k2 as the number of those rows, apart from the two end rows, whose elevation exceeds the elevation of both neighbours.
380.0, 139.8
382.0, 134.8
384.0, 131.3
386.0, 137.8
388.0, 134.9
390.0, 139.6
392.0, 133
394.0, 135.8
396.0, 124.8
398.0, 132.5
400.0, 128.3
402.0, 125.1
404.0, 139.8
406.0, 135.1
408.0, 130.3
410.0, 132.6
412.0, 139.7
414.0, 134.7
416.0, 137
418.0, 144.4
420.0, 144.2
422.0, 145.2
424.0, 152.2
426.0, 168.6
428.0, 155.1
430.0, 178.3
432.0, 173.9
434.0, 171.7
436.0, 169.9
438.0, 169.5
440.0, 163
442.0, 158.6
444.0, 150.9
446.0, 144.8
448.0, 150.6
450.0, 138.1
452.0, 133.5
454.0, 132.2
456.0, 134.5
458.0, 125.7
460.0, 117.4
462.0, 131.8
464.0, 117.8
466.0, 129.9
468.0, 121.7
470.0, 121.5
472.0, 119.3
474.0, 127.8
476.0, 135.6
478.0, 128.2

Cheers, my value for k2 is 2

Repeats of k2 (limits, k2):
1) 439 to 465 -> 3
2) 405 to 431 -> 3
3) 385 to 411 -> 4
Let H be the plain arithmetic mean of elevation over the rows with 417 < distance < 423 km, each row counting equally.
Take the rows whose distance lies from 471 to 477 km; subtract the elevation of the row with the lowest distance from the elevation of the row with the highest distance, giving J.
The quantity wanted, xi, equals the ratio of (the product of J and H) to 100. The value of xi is 24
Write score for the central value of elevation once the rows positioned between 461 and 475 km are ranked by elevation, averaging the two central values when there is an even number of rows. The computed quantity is 122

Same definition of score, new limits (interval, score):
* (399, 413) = 133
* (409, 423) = 140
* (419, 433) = 155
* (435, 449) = 159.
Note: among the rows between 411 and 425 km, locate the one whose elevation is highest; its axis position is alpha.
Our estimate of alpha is 424.0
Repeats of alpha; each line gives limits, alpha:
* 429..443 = 430.0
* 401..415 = 404.0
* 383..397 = 390.0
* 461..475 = 462.0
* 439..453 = 440.0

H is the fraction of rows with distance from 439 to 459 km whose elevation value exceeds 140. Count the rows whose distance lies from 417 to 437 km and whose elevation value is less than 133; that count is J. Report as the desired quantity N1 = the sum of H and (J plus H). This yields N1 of 1.0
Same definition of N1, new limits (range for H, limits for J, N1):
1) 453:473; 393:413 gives 6.0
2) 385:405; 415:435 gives 0.0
